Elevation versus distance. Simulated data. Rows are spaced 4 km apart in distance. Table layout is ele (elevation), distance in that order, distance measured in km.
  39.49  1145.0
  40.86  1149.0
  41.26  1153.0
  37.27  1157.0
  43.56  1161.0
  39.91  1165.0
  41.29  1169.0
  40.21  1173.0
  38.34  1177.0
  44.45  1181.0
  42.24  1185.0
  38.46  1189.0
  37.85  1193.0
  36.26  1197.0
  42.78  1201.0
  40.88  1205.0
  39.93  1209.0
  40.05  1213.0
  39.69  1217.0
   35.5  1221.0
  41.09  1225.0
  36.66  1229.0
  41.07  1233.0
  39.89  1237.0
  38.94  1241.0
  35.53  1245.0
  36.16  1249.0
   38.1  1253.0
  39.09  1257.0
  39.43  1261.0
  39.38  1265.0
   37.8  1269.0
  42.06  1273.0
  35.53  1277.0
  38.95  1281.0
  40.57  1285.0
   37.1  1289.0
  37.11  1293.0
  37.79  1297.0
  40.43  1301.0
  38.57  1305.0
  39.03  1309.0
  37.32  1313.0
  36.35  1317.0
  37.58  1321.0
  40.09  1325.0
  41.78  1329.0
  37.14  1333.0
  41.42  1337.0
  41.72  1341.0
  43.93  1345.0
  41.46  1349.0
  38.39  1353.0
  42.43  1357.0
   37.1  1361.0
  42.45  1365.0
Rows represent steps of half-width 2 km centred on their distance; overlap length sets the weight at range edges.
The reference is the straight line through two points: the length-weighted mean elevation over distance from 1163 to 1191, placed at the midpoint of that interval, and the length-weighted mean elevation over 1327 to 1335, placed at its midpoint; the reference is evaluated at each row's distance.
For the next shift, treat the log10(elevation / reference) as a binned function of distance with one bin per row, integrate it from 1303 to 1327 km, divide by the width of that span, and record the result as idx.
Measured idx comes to -0.016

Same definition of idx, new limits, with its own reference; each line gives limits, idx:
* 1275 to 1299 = -0.022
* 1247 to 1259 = -0.026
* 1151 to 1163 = -0.003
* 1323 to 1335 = 0.002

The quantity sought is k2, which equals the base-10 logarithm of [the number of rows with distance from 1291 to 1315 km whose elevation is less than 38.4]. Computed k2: 0.48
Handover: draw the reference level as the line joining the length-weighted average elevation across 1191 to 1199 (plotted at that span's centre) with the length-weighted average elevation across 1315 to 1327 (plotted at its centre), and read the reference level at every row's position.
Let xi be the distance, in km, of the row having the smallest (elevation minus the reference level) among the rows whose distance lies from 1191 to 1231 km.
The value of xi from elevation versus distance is 1221.0 km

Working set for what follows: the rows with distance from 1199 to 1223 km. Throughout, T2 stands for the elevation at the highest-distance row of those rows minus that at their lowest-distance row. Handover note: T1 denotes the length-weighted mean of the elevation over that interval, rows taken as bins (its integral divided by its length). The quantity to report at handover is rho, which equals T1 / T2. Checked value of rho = -5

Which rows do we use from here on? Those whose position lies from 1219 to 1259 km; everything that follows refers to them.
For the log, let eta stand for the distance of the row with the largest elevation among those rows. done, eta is 1225.0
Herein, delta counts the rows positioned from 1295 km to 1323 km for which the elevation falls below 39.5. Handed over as 6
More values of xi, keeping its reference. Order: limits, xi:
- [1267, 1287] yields 1277.0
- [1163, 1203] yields 1197.0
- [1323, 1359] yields 1333.0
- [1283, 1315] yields 1293.0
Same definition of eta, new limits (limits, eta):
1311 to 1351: 1345.0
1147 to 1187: 1181.0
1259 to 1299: 1273.0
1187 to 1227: 1201.0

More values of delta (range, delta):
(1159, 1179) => 1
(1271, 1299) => 5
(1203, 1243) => 3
